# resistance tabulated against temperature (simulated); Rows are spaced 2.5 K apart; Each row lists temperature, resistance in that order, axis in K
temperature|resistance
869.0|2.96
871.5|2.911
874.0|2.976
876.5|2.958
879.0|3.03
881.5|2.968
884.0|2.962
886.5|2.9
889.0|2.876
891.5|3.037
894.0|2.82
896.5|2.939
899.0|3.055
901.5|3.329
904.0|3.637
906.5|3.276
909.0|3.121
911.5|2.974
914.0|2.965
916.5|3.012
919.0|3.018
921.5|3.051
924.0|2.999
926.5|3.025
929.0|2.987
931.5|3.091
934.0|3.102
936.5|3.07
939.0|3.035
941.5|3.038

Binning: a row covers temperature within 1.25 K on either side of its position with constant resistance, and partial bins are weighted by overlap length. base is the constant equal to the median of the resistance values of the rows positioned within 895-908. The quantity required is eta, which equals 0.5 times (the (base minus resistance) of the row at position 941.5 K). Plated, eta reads 0.119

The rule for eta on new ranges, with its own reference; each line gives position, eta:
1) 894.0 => 0.228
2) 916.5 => 0.132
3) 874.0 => 0.150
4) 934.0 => 0.087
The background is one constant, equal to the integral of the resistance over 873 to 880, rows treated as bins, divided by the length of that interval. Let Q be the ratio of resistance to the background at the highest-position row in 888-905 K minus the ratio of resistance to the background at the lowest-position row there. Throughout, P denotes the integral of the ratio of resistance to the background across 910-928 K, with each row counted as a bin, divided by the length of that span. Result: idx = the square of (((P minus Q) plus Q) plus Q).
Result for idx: 1.59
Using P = 1.01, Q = 0.25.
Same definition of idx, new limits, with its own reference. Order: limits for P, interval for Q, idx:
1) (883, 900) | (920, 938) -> 0.98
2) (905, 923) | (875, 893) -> 1.11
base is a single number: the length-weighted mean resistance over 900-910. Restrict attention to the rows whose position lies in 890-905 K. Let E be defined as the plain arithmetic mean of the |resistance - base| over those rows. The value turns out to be 0.302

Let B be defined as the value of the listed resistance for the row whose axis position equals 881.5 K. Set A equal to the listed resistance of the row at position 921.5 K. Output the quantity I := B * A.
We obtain 9.06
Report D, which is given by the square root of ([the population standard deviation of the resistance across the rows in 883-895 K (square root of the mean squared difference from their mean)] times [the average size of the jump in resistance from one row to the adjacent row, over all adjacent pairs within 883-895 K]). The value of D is 0.093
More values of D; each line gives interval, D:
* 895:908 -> 0.253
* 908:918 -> 0.065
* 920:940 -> 0.041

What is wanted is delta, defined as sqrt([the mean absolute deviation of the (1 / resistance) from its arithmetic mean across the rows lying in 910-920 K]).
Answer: 0.050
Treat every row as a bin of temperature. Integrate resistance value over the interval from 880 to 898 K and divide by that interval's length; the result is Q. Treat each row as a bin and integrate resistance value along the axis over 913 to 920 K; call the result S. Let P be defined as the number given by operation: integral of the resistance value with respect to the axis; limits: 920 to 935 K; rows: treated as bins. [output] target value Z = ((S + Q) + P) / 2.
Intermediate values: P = 45.6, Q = 2.93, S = 21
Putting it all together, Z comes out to 34.8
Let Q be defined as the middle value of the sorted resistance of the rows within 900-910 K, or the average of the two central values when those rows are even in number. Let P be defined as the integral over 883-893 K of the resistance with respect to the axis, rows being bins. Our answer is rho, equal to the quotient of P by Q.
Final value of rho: 8.9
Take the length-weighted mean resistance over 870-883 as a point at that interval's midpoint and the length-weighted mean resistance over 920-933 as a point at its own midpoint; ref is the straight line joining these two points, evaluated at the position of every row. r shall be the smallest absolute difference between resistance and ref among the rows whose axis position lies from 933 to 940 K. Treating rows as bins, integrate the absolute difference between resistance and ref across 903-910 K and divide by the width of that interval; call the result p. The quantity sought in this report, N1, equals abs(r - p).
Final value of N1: 0.32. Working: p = 0.34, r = 0.013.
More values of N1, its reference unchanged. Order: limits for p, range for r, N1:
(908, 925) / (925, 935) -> 0.03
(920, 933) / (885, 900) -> 0.02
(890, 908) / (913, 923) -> 0.22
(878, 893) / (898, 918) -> 0.05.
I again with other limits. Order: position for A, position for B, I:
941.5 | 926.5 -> 9.19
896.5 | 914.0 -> 8.71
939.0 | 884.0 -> 8.99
